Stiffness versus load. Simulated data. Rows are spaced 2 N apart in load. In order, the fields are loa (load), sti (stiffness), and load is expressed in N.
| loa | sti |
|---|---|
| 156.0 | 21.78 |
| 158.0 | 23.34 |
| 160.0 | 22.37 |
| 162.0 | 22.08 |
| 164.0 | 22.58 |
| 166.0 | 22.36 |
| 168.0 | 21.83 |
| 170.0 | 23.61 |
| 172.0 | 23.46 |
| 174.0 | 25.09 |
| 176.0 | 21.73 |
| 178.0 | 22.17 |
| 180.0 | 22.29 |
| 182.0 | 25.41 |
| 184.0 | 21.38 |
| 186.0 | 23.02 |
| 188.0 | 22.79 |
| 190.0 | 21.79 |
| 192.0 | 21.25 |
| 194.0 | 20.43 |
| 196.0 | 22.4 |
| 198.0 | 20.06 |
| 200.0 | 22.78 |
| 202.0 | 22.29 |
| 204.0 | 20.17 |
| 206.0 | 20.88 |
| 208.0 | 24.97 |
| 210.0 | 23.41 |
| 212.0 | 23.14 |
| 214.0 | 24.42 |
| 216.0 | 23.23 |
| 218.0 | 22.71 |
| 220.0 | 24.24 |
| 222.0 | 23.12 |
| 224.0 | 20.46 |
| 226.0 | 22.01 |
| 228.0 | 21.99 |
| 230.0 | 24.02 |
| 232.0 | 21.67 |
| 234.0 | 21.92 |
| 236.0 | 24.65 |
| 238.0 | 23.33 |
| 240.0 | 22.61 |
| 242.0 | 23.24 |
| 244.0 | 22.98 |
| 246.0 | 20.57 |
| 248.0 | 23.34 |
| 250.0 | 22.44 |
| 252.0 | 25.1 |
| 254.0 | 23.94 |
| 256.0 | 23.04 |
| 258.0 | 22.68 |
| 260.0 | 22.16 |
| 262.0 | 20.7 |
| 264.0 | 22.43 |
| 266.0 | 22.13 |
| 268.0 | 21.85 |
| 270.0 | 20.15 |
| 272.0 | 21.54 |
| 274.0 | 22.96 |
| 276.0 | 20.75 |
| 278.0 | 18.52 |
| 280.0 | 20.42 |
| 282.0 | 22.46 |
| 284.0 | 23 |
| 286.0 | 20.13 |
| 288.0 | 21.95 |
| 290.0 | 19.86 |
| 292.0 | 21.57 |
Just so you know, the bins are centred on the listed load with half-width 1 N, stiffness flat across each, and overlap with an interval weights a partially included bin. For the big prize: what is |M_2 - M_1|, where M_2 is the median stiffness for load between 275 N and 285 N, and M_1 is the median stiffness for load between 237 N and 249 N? 2.4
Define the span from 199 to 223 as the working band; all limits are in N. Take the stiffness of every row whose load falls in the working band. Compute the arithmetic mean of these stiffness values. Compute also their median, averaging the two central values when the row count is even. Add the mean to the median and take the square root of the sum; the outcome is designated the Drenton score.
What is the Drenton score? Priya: 6.79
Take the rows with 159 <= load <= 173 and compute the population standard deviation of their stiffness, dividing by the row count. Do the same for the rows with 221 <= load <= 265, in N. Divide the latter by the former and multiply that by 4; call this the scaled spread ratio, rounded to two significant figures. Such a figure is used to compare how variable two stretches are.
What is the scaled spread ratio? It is 7.6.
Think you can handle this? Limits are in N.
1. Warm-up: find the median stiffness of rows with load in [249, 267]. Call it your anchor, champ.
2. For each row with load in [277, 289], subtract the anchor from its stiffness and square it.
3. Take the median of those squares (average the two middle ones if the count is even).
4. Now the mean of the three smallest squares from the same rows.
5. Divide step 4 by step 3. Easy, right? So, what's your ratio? 0.08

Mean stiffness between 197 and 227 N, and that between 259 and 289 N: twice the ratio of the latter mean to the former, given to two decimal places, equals 1.90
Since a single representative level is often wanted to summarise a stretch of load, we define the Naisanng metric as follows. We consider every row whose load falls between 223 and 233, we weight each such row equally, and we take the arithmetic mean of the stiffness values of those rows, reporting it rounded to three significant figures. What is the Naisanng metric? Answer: 22.0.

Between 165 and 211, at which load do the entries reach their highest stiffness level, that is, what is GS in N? 182.0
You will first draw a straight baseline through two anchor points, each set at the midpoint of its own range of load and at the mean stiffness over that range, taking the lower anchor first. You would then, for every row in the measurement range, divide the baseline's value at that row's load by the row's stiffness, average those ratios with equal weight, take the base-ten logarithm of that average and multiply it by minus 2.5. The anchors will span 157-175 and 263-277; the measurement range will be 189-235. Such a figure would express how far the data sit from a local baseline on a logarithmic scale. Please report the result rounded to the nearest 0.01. -0.01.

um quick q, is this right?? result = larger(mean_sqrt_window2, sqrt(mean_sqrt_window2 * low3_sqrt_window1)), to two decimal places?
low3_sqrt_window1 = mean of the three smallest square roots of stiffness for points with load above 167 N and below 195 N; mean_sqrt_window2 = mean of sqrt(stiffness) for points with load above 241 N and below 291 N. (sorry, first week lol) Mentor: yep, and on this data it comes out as 4.68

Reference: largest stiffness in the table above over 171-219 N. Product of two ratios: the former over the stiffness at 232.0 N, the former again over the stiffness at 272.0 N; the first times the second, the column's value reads 1.38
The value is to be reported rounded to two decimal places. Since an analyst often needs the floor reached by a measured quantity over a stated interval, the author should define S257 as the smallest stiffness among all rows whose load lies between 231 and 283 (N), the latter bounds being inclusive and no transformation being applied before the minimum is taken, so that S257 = 18.52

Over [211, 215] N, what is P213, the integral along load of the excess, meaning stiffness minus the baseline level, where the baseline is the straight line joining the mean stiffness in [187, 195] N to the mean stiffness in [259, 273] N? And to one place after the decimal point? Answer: 8.9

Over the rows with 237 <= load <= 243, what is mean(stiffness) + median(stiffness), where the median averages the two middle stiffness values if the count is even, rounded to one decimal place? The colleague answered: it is 46.3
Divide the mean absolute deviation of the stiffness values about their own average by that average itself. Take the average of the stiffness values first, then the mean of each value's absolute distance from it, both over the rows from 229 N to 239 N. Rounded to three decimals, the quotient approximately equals 0.046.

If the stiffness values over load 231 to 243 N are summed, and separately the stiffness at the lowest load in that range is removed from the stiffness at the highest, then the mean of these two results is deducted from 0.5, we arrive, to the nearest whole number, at -69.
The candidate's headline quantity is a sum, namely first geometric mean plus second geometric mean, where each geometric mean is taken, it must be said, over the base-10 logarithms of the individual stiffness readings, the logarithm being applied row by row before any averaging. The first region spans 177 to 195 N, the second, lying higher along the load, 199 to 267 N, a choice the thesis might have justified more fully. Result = 2.70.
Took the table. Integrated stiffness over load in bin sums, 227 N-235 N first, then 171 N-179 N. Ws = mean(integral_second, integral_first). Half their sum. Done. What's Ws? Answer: 182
